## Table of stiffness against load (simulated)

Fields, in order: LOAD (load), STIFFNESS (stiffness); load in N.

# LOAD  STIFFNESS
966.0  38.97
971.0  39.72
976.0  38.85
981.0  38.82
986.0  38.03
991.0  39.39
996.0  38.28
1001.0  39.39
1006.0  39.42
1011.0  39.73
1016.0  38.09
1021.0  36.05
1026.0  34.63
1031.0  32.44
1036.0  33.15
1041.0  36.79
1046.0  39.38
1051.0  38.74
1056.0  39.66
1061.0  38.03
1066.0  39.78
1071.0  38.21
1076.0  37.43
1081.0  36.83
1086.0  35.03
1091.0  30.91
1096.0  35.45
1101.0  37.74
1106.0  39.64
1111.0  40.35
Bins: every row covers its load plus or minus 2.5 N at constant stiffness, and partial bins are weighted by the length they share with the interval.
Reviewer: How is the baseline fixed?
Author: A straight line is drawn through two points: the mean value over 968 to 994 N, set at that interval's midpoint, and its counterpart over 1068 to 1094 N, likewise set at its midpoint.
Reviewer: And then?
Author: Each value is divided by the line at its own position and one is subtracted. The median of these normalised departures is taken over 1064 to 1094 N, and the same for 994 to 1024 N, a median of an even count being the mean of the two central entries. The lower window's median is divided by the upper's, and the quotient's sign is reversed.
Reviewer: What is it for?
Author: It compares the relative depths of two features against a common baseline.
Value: -0.5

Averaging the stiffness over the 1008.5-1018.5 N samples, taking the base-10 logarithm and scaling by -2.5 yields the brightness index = -3.98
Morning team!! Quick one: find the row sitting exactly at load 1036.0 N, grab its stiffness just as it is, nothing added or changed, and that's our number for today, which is 33.15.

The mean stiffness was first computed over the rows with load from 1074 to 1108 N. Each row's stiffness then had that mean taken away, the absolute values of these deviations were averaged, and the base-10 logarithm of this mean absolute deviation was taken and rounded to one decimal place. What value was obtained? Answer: 0.3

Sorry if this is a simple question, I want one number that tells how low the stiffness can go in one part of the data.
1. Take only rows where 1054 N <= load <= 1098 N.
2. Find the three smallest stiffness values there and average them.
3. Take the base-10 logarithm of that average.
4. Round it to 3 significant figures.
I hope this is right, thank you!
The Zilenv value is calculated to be 1.53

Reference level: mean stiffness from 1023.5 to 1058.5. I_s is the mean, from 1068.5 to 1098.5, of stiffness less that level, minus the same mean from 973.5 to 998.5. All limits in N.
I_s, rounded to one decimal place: -3.0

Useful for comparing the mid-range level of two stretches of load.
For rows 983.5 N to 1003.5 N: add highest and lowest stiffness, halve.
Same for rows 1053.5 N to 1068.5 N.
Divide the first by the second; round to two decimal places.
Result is 0.99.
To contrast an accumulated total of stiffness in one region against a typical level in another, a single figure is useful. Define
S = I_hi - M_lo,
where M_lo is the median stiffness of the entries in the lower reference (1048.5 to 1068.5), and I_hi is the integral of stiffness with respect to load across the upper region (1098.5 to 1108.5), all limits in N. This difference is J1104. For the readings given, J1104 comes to 348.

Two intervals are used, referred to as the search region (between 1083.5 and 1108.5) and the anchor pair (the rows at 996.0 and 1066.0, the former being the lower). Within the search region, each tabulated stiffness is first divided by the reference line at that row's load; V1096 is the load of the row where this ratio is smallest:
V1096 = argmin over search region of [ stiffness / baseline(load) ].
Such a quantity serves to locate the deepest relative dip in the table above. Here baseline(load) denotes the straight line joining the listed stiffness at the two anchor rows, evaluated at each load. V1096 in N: 1091.0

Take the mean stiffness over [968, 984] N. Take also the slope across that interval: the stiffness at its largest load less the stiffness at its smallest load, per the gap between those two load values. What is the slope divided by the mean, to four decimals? -0.0023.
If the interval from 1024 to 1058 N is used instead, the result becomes 0.0046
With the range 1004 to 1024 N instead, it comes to -0.0059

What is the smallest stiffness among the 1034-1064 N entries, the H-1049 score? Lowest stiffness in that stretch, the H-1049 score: 33.15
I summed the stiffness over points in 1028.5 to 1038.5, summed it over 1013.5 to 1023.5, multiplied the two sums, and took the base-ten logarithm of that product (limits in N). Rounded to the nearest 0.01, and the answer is 3.69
